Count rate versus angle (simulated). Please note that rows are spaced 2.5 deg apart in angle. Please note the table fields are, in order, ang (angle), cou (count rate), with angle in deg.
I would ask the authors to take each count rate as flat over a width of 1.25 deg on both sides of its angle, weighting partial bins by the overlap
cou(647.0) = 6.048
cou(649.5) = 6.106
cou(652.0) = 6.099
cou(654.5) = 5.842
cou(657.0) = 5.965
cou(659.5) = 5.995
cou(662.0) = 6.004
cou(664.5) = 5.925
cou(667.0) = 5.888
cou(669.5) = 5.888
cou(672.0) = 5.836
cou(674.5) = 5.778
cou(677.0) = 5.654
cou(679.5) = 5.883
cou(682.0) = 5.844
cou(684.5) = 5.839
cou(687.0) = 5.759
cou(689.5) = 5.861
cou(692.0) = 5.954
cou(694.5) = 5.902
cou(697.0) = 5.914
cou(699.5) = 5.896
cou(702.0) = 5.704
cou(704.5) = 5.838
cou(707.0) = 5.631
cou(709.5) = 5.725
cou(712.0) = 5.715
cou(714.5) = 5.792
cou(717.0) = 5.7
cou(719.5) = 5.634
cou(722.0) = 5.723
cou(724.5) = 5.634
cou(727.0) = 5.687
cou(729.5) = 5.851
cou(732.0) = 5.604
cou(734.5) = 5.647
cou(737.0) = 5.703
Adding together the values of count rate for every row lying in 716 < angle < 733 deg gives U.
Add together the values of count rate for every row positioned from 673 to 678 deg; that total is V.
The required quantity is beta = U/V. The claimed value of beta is 3.5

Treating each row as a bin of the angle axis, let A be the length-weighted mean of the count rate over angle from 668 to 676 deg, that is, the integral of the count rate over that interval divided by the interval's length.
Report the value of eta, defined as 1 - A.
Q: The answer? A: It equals -4.83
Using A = 5.83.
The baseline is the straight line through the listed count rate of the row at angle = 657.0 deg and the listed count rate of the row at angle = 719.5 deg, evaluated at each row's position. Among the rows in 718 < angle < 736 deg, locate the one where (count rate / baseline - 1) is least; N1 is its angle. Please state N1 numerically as 719.5 deg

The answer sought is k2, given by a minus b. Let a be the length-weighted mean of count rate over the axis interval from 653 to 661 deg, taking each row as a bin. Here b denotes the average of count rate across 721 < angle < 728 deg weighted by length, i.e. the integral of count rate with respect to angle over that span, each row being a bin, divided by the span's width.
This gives 0.3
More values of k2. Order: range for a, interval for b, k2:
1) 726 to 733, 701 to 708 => 0.0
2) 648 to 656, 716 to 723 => 0.3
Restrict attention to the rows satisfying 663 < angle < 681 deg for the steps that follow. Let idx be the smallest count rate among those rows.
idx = 5.654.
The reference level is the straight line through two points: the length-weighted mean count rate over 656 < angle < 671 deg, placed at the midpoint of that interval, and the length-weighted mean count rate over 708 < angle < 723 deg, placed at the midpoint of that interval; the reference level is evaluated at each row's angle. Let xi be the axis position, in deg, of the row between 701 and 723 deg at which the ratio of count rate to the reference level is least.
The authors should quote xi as 707.0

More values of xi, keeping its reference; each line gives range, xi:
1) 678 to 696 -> 687.0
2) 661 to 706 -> 677.0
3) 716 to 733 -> 719.5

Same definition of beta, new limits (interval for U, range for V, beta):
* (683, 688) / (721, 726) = 1.0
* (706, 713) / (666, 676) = 0.7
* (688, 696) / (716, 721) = 1.6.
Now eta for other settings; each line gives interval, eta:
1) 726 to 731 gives -4.76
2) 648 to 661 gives -5.00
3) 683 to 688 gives -4.80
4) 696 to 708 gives -4.80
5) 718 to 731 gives -4.70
